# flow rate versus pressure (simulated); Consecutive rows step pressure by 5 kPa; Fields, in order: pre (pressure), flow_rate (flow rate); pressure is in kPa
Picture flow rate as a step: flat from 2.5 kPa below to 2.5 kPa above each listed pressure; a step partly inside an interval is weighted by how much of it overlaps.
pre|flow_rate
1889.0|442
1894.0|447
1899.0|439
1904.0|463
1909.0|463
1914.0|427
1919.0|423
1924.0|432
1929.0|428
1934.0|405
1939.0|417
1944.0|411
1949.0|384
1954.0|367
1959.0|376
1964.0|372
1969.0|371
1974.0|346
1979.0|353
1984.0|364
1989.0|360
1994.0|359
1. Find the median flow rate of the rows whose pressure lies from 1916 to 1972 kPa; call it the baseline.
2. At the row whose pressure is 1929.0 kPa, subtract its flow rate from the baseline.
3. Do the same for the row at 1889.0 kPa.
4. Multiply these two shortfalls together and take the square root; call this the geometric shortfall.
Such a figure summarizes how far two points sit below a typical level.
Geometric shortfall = 29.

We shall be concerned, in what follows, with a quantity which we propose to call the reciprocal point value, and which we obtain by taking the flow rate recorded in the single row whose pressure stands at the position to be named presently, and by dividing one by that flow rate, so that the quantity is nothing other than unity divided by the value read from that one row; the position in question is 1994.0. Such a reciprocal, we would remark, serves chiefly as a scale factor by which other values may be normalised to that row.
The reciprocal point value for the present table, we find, 0.0028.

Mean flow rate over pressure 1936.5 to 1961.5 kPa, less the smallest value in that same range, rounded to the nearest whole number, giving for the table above 24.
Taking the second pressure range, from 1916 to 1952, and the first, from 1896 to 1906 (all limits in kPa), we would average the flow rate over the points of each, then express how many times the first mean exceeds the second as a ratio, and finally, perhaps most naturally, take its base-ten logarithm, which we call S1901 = 0.037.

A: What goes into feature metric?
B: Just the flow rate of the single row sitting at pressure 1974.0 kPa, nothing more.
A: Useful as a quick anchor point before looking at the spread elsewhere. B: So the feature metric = 346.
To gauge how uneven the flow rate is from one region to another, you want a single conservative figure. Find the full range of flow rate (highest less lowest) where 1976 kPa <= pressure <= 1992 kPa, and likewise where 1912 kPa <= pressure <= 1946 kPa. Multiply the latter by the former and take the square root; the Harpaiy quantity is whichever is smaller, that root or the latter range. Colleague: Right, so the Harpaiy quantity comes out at 17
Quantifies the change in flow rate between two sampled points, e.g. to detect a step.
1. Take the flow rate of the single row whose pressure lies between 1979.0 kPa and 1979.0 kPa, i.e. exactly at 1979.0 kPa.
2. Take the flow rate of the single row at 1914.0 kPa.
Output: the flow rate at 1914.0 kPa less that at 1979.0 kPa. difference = 74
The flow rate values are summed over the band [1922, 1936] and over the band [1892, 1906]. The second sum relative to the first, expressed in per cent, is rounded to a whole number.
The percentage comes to 107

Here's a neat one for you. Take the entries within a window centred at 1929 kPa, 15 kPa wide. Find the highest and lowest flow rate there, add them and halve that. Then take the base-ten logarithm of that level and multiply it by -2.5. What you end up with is -6.55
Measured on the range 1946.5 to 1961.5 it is -6.44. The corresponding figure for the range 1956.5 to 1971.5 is -6.43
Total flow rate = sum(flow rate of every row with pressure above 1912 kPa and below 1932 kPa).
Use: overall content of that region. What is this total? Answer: 1710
